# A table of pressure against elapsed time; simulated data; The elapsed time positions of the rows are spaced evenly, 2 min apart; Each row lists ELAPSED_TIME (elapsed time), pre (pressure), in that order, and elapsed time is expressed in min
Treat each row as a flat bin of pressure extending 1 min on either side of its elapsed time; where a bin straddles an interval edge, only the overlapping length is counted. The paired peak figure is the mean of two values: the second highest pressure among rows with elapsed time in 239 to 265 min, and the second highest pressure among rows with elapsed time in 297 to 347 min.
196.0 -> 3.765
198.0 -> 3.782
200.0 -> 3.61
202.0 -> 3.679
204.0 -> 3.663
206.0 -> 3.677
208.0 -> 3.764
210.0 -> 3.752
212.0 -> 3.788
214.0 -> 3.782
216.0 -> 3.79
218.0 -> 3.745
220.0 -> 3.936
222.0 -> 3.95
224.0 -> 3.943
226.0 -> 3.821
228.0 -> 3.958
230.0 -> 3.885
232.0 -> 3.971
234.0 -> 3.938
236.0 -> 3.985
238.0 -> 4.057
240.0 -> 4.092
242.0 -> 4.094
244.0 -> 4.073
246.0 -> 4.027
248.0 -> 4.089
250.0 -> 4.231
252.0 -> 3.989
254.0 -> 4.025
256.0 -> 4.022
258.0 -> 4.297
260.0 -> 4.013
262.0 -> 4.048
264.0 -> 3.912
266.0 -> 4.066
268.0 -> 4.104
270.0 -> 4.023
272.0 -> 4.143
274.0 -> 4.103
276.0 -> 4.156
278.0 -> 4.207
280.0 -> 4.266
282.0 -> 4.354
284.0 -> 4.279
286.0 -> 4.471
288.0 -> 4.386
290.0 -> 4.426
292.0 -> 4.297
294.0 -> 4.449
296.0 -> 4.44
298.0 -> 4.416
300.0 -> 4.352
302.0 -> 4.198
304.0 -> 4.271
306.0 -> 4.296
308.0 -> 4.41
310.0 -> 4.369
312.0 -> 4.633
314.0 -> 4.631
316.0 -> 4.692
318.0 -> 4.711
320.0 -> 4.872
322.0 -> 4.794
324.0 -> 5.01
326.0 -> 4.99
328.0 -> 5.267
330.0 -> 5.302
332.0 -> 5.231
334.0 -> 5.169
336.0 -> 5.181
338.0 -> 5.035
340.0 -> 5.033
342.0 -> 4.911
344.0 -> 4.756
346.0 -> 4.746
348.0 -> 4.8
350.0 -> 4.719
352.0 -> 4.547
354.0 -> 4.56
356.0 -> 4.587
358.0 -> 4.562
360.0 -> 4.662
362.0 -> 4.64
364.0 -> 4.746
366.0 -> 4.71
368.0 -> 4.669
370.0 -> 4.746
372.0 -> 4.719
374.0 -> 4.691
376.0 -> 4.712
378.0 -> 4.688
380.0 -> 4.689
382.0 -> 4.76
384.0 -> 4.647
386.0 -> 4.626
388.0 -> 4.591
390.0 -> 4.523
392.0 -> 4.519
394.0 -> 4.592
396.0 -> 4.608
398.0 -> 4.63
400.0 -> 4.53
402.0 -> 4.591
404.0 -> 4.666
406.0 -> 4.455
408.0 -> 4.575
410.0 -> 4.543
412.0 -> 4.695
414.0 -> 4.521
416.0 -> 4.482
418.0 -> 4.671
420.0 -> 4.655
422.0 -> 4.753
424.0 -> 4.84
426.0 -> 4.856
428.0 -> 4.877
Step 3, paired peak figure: 4.75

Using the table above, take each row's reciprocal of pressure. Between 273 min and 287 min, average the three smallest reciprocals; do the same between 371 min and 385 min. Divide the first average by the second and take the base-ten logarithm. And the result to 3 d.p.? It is 0.035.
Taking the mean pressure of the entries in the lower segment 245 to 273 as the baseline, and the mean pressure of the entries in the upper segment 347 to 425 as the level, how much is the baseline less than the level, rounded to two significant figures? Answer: 0.57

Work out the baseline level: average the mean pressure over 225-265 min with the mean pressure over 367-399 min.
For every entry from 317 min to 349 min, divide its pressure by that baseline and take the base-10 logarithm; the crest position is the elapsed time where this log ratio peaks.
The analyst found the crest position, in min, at 330.0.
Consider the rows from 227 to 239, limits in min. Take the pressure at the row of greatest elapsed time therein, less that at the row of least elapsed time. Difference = 0.10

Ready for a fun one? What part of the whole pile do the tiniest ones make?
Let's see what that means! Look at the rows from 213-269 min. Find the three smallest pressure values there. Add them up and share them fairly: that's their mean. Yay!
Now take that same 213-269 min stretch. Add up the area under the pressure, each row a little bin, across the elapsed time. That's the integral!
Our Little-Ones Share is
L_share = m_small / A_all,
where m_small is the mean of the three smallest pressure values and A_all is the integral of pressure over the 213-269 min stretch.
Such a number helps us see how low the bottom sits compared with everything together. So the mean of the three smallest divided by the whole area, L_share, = 0.0169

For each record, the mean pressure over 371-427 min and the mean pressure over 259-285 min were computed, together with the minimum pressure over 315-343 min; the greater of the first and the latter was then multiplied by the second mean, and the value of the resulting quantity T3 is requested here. 19.4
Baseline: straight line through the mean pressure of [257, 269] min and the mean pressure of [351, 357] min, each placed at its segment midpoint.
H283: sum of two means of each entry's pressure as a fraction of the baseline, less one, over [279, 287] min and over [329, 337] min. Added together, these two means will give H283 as 0.21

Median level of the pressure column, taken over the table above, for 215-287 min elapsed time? 4.0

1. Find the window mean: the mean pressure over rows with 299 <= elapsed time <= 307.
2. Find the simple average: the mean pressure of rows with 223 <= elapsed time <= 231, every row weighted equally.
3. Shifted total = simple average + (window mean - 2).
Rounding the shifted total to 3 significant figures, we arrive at 6.18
